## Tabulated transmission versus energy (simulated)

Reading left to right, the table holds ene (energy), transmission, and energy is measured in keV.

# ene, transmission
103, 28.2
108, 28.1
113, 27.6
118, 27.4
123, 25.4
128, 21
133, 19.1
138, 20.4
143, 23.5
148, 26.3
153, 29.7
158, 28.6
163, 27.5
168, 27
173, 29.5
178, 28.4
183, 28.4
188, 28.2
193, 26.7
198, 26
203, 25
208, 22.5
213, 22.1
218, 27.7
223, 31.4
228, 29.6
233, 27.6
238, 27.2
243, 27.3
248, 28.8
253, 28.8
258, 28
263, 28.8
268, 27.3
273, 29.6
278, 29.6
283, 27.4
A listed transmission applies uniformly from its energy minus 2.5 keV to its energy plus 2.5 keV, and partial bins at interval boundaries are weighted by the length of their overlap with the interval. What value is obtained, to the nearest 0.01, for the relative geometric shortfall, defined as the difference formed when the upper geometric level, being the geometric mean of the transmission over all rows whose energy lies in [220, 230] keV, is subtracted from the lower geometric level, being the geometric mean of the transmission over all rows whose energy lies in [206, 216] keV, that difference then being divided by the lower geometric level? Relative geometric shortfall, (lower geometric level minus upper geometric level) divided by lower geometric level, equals -0.37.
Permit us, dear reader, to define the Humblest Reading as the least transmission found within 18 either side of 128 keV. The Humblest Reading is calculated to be 19.1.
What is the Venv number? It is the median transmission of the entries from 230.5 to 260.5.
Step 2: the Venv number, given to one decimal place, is 27.8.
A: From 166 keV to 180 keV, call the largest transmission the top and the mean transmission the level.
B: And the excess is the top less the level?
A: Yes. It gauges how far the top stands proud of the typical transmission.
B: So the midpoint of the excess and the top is 15.3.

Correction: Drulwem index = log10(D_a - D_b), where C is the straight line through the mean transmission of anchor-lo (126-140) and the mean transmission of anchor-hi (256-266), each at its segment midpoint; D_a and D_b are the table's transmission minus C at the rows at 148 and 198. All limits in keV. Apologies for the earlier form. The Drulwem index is 0.55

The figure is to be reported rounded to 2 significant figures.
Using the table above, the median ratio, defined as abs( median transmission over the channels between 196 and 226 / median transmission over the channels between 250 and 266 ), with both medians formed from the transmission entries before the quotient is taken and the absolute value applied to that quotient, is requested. 0.89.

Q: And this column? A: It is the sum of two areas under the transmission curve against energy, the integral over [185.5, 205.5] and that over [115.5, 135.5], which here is 994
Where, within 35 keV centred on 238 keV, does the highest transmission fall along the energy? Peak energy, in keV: 223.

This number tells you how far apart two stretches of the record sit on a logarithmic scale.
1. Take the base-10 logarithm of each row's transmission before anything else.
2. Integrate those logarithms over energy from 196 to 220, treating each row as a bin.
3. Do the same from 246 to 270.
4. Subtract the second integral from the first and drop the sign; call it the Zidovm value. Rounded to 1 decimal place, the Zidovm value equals 1.5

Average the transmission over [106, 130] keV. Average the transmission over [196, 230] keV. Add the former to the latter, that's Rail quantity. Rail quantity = 52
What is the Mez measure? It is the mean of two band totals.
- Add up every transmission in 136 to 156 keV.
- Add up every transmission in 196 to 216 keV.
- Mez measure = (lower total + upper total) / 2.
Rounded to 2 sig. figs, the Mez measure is 98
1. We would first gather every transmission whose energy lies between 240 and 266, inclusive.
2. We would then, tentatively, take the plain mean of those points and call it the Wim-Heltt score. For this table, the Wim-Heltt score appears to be 28.3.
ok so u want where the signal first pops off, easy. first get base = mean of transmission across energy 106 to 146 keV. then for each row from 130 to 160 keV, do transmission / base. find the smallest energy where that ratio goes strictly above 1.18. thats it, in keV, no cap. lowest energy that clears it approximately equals 153 keV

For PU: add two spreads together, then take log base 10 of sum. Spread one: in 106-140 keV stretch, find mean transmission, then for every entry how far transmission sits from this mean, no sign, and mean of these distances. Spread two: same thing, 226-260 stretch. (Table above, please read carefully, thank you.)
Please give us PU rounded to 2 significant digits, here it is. 0.62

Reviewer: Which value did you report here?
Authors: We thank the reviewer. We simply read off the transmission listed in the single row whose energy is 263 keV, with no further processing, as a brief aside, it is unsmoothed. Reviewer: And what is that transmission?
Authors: 28.8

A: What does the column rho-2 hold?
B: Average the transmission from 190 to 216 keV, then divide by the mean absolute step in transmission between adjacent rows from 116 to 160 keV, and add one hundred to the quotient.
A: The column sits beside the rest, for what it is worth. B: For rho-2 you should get 110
